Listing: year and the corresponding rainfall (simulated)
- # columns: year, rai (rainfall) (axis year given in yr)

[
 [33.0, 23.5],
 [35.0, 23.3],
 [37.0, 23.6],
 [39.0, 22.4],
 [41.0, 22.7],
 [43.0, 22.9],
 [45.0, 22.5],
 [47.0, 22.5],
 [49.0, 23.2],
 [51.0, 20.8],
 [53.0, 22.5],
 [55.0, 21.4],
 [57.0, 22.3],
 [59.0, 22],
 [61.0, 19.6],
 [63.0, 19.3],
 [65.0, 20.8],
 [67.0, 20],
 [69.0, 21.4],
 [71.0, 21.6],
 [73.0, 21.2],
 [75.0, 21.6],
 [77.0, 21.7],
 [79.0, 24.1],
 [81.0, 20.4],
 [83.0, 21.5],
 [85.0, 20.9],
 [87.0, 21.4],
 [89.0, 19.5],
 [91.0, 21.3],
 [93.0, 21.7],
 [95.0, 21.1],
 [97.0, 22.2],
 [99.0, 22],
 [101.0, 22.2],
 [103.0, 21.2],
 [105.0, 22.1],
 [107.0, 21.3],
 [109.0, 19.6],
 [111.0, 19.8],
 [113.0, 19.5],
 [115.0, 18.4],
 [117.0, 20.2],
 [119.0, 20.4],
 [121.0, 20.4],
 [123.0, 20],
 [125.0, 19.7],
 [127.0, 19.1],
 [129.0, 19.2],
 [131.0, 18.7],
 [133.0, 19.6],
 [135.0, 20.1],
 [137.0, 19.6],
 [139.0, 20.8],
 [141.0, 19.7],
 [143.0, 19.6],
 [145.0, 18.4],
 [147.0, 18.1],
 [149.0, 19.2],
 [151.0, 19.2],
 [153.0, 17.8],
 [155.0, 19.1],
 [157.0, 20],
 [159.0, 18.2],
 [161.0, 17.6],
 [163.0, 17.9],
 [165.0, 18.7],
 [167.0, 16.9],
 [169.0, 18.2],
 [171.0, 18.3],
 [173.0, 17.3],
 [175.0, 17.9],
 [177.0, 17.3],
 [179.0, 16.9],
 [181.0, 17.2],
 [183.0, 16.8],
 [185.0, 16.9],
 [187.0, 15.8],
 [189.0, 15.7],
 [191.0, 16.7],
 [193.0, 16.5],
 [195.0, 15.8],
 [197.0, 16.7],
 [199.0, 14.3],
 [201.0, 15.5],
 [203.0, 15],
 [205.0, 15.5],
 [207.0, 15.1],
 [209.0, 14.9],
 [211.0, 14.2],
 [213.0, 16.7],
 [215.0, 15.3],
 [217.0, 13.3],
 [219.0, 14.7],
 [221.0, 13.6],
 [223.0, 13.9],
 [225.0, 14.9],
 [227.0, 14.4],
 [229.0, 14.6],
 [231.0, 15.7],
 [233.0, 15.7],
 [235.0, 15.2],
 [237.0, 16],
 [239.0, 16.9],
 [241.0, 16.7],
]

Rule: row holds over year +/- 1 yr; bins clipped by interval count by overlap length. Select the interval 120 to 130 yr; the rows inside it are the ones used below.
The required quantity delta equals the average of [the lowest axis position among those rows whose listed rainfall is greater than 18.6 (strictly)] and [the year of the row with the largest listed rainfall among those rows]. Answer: 121 yr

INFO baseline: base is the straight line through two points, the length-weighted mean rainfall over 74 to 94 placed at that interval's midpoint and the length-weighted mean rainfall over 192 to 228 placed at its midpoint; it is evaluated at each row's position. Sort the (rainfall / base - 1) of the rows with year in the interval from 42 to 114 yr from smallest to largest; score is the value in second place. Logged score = -0.132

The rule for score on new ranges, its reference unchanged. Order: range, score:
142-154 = -0.006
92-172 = -0.027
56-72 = -0.132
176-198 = -0.024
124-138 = -0.007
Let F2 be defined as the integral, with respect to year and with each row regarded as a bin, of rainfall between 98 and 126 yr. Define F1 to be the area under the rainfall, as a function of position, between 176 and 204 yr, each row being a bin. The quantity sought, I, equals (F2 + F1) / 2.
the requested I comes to 514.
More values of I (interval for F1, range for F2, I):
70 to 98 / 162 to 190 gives 542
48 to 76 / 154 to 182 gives 549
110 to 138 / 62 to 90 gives 570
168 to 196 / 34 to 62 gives 549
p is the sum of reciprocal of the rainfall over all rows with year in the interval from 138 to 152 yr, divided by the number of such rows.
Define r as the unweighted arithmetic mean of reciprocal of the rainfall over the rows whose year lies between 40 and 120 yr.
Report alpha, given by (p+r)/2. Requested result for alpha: 0.050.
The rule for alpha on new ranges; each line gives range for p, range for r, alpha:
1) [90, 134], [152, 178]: 0.052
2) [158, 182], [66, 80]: 0.051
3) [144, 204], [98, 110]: 0.052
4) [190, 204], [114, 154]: 0.058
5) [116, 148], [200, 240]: 0.059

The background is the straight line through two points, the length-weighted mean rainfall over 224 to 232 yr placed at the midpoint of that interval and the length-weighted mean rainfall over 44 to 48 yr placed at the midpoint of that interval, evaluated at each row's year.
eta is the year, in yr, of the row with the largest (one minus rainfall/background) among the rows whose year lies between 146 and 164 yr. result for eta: 153.0 yr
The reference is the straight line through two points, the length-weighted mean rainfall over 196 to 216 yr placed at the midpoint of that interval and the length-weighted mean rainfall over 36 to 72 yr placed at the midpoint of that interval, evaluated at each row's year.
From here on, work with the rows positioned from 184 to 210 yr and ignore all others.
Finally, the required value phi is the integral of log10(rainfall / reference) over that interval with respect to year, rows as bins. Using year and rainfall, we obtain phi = 0.00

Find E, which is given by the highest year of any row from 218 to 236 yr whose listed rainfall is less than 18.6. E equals 235.0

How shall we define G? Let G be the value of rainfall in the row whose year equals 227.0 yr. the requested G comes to 14.4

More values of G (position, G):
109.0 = 19.6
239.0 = 16.9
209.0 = 14.9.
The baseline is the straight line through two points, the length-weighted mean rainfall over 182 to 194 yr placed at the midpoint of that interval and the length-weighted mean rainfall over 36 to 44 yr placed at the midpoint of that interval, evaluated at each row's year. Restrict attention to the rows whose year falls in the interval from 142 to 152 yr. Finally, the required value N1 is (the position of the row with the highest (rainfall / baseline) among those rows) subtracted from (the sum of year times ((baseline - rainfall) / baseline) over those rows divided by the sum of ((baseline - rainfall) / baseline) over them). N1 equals 4.5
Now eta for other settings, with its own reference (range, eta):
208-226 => 217.0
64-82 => 67.0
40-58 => 51.0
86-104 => 89.0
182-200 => 199.0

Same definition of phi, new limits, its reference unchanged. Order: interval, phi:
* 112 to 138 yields 0.50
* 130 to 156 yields 0.74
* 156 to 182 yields 0.63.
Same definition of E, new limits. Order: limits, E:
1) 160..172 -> 171.0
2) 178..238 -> 237.0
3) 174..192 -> 191.0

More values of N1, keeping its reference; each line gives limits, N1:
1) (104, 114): 0.0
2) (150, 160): -1.6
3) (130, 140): -2.0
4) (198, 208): -3.5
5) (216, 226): -5.5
